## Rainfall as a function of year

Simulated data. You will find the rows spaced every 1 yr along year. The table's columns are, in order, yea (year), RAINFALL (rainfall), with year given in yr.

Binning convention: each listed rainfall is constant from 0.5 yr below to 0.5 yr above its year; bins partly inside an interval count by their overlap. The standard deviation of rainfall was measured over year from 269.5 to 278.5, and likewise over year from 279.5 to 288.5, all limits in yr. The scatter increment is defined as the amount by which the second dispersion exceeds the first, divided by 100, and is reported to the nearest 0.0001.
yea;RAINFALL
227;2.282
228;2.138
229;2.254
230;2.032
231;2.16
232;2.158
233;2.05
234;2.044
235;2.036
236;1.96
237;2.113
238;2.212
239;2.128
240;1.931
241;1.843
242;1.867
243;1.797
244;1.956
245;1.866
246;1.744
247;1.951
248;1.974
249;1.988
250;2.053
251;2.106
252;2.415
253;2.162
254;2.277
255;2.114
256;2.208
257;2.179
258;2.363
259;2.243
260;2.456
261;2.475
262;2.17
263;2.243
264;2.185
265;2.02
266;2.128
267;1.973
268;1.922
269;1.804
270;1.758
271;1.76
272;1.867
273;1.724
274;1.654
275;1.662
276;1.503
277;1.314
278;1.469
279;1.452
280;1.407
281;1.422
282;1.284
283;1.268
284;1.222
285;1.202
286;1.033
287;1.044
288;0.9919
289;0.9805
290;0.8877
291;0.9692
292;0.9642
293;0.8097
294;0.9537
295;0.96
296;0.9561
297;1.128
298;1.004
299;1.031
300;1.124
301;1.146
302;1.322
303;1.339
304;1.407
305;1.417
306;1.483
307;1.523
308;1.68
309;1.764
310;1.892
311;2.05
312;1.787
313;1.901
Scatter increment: -0.0002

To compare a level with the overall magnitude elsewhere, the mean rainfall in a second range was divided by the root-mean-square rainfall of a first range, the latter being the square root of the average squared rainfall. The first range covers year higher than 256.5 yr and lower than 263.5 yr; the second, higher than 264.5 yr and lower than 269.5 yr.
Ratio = 0.85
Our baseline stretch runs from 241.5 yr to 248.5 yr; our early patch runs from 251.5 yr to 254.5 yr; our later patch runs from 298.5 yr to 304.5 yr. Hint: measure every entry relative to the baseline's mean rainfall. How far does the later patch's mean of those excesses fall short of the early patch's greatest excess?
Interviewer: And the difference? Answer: 1.19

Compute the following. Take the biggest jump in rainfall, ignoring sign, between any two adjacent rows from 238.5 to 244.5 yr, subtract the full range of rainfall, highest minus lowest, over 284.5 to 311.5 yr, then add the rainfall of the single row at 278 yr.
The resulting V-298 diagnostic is 0.43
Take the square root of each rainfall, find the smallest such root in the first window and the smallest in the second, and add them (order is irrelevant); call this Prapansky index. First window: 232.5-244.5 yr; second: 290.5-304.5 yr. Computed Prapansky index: 2.24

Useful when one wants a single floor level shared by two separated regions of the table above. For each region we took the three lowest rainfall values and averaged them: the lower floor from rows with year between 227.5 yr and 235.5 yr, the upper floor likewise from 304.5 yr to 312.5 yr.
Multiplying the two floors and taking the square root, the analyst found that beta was 1.7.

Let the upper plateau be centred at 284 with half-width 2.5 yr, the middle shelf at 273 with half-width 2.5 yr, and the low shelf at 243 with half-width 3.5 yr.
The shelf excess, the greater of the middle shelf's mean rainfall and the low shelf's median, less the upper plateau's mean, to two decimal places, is 0.66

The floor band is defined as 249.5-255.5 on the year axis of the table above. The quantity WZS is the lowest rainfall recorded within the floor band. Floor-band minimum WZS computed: 2.053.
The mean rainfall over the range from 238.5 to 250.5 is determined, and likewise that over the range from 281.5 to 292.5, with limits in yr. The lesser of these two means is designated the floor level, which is 1.08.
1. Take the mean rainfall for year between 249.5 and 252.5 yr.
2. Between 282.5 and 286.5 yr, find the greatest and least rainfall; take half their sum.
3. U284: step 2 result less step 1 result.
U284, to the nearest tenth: -1.0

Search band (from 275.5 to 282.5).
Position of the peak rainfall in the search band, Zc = 276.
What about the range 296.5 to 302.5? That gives 302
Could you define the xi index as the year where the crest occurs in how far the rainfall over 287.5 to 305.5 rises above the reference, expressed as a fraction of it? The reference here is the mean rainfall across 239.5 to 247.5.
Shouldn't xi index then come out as 305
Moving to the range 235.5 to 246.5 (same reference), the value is 238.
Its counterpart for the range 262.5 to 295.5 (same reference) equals 263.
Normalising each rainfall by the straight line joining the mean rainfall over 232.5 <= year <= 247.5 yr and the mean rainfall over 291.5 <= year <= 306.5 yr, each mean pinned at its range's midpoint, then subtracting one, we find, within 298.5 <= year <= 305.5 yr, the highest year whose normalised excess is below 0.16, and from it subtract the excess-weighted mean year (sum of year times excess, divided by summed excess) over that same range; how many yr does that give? -3.0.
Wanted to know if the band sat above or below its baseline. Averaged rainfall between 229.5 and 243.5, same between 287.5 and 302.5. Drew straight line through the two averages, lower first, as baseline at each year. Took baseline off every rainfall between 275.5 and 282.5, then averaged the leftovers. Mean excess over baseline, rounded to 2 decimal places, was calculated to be 0.12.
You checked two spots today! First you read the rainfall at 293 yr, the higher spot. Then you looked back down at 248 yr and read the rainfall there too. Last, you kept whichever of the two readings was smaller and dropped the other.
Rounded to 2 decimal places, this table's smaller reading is 0.81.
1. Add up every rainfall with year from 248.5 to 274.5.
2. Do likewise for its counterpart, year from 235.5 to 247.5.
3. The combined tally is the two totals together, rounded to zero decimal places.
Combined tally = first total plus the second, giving 78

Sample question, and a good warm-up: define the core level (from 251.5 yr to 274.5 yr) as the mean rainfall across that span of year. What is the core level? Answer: 2.1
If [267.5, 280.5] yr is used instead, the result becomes 1.6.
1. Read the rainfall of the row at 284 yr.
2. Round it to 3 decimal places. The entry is 1.222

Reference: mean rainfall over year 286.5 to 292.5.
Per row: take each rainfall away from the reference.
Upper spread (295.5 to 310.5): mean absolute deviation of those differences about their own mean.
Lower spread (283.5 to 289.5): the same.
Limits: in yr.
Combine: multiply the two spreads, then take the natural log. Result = -3.89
